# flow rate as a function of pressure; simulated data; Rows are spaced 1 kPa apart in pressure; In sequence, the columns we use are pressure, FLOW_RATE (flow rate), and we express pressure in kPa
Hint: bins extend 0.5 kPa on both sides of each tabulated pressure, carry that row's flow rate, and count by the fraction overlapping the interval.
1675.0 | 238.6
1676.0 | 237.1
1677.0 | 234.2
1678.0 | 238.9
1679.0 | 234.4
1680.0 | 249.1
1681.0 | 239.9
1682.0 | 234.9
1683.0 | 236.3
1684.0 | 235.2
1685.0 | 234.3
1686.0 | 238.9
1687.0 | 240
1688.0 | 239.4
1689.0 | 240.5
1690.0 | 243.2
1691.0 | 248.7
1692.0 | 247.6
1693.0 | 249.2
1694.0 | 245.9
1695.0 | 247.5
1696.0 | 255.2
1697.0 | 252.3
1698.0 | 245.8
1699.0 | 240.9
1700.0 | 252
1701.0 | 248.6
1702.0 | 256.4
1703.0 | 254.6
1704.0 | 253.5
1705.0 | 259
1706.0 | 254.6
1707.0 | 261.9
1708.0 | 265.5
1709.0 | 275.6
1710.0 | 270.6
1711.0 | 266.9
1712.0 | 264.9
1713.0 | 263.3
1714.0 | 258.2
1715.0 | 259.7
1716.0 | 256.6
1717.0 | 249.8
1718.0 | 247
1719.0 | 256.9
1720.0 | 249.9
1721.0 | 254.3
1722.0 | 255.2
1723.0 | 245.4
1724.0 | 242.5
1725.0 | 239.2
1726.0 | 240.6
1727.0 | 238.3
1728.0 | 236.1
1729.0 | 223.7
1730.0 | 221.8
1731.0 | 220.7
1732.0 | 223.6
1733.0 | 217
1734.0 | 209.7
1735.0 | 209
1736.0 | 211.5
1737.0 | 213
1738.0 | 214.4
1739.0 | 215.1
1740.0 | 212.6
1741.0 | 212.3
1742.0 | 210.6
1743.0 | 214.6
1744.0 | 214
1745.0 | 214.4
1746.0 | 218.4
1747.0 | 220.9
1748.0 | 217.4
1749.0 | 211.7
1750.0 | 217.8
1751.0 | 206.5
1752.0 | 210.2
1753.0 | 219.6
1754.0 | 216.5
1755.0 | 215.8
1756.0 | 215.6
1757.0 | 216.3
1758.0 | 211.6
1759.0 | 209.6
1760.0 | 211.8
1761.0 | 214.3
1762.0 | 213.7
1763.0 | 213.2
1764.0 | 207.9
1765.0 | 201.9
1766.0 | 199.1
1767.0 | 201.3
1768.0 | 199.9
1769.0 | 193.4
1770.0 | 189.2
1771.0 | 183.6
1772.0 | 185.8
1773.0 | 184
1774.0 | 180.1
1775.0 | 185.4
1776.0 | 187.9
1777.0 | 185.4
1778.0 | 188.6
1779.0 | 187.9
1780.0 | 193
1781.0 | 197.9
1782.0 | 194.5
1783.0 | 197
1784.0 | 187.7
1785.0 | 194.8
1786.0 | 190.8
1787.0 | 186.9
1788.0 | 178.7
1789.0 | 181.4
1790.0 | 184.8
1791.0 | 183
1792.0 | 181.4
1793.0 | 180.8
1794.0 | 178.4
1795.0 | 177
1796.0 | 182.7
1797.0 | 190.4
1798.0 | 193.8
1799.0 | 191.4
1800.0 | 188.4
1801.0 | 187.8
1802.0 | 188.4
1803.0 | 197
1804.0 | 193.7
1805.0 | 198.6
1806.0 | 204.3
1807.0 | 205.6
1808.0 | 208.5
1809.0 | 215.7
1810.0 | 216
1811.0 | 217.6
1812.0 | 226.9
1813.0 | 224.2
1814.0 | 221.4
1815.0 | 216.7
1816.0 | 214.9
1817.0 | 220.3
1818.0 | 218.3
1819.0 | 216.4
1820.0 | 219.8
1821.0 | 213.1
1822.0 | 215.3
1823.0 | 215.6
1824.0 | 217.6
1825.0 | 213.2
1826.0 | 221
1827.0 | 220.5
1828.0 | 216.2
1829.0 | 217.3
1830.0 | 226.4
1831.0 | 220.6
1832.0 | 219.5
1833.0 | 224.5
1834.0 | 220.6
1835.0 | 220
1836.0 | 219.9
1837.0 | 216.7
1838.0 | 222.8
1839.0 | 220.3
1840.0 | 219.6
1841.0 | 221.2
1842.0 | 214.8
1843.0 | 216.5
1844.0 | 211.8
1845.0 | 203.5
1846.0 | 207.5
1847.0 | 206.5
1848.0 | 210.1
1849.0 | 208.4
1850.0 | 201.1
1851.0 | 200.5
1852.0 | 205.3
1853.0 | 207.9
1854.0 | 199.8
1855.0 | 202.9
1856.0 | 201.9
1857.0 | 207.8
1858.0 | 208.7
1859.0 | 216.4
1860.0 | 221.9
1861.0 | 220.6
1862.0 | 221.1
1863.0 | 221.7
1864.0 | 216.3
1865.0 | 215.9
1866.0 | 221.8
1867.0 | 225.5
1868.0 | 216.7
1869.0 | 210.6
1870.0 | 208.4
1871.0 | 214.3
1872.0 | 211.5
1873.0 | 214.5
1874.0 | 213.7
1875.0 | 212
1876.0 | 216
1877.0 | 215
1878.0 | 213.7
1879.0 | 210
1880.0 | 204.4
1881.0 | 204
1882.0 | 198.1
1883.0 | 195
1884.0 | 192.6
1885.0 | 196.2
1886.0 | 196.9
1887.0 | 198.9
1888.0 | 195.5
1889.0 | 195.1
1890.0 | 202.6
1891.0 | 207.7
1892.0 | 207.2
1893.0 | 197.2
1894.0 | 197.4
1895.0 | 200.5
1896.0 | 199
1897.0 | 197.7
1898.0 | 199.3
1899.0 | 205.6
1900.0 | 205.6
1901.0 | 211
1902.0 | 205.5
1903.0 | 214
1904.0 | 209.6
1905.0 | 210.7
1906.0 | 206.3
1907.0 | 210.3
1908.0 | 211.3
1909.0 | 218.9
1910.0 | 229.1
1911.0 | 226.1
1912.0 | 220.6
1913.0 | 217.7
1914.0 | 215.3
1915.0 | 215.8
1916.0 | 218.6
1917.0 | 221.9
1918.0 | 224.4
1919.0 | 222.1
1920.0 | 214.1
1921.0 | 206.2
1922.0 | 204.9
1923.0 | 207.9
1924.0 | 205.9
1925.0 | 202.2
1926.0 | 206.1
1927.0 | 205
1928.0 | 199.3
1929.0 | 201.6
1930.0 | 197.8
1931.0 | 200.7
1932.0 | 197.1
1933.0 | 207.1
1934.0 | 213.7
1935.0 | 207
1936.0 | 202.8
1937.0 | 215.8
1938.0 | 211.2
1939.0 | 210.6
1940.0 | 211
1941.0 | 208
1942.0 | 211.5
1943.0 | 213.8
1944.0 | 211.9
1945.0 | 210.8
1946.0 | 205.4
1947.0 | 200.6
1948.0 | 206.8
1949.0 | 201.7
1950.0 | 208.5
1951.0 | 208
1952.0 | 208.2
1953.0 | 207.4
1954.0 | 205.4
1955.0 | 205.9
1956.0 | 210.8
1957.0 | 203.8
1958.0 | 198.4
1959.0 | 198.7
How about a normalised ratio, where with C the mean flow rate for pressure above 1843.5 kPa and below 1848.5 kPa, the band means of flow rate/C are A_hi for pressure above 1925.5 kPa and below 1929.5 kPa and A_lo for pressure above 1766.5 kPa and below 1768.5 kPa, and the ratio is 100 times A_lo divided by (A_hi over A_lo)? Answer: 95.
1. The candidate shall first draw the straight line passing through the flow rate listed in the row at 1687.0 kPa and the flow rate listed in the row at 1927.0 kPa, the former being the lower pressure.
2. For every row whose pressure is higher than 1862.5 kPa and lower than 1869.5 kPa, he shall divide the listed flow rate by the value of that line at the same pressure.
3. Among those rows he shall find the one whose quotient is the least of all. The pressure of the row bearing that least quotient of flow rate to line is 1869.0 kPa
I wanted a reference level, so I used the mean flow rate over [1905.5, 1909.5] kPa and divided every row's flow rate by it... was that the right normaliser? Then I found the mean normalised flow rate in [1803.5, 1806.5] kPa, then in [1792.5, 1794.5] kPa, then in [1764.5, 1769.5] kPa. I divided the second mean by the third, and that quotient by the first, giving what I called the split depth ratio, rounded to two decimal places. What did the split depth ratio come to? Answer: 0.96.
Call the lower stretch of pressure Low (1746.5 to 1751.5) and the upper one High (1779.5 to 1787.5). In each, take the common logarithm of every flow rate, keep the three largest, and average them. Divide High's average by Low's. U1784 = 0.98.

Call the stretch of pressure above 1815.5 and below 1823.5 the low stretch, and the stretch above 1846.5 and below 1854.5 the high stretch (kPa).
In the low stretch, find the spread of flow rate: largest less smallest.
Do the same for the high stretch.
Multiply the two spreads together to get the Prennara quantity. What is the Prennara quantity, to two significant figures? 74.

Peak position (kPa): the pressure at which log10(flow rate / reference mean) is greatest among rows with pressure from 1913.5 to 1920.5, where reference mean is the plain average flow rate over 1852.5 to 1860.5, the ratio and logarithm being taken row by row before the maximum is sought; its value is 1918.0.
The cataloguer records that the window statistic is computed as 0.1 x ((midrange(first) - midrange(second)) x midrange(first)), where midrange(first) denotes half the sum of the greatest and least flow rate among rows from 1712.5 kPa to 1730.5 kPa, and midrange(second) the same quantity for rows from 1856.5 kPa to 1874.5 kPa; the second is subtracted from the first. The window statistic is 628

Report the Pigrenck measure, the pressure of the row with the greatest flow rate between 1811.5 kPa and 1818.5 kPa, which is 1812.0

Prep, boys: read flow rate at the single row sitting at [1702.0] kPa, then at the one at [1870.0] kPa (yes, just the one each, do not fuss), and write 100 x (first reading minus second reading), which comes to 4800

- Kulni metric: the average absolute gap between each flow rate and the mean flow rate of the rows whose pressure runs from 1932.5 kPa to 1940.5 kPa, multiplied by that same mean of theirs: 672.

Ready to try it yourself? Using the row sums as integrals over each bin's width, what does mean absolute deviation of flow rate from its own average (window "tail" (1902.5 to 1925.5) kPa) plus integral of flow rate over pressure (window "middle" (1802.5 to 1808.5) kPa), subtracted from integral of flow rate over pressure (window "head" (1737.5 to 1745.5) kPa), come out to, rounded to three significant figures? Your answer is 494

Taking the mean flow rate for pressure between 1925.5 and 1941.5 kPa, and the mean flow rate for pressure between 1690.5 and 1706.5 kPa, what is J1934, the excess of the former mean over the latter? -45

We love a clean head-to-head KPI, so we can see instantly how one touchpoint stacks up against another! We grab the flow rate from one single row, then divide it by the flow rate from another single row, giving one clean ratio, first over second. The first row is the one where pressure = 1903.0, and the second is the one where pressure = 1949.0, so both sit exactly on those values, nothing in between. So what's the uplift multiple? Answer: 1.06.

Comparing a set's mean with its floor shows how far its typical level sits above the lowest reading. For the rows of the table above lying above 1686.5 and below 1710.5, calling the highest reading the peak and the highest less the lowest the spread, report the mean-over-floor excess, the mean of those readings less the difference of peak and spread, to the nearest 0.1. 12.6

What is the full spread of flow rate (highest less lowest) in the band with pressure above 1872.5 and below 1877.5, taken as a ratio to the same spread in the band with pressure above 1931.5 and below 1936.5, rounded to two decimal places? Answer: 0.24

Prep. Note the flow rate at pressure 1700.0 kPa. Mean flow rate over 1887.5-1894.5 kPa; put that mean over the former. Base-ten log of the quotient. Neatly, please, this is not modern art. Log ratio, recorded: -0.10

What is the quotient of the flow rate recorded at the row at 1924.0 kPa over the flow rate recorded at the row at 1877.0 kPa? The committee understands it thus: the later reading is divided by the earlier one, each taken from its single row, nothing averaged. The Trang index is 0.96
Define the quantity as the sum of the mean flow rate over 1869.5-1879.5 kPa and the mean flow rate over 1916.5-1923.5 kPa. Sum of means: 427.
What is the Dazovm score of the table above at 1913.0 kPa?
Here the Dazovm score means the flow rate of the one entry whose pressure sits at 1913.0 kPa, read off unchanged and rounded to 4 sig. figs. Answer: 217.7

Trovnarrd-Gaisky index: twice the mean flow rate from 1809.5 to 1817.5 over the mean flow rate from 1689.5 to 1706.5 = 1.8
